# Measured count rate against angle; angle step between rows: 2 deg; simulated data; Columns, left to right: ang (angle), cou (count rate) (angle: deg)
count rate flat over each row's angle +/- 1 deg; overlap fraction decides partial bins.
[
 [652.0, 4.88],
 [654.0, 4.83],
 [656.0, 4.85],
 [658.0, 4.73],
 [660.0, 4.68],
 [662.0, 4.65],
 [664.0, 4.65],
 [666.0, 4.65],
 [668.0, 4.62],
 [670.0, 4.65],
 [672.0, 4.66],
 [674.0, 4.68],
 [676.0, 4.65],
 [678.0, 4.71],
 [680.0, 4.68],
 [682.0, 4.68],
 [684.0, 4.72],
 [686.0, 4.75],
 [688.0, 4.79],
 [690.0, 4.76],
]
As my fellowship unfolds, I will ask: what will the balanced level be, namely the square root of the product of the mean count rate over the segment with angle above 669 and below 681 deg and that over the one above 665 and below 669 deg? 4.65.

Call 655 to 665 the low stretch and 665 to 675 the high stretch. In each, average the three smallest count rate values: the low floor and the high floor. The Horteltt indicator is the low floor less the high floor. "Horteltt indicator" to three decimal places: 0.020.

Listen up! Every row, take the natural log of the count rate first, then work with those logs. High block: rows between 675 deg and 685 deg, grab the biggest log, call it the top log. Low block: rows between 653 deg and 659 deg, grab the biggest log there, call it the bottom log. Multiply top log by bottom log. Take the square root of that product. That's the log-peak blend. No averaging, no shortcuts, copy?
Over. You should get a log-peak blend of 1.57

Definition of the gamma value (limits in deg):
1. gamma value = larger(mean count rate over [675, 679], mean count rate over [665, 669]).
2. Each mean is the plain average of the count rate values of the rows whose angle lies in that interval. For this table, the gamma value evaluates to 4.68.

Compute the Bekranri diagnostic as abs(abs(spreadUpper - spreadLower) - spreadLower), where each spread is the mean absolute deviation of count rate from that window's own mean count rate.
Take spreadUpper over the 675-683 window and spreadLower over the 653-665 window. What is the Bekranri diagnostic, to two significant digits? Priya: 0.015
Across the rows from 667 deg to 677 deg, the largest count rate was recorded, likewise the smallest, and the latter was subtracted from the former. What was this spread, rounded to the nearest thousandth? 0.060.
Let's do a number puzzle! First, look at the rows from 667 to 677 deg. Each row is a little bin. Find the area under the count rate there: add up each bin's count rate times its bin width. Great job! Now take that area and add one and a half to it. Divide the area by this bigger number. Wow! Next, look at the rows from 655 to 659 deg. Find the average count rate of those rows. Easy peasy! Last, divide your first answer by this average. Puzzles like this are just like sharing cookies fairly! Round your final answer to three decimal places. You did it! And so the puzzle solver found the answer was 0.202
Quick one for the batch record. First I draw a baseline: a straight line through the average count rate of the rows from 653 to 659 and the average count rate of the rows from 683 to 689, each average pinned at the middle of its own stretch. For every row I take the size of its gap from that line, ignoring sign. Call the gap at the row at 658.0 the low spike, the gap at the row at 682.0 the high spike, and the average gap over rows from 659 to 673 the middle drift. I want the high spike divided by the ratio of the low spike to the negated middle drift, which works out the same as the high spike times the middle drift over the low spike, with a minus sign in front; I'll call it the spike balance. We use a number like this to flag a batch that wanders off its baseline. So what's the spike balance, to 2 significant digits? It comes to -0.15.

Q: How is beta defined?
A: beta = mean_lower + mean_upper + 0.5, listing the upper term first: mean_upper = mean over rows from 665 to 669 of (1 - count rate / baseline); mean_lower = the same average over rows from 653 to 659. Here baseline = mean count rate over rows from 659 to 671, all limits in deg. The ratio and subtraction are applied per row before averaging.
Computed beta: 0.470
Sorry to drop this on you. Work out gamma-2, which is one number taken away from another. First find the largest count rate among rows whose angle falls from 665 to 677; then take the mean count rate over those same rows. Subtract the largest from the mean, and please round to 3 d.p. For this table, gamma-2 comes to -0.028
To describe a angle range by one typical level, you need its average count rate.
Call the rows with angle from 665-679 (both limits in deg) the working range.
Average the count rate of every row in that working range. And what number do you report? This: 4.66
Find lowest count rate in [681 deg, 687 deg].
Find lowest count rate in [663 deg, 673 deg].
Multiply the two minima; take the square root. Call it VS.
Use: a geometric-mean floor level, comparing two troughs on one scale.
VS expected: 4.65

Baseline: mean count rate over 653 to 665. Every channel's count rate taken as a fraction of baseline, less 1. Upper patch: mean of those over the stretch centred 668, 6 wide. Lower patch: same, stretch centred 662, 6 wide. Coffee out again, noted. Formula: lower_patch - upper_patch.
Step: 0.004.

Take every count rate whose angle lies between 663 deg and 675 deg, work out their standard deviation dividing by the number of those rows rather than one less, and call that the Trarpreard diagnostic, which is 0.018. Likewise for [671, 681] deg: 0.021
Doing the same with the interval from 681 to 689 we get 0.040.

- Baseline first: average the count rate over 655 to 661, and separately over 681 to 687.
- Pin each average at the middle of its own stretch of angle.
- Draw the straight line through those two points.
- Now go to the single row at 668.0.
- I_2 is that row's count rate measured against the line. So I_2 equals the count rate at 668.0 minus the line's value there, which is -0.12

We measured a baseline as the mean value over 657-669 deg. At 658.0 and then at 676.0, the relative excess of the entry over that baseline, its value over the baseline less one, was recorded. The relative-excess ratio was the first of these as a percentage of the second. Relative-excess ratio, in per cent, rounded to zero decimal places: -500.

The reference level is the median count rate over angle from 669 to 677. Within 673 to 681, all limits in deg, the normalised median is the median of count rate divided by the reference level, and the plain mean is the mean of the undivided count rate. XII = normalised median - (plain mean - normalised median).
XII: -2.67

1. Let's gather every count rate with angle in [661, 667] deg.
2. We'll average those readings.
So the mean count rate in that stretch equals 4.650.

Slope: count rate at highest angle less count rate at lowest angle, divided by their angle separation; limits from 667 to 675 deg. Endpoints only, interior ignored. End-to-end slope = 0.010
